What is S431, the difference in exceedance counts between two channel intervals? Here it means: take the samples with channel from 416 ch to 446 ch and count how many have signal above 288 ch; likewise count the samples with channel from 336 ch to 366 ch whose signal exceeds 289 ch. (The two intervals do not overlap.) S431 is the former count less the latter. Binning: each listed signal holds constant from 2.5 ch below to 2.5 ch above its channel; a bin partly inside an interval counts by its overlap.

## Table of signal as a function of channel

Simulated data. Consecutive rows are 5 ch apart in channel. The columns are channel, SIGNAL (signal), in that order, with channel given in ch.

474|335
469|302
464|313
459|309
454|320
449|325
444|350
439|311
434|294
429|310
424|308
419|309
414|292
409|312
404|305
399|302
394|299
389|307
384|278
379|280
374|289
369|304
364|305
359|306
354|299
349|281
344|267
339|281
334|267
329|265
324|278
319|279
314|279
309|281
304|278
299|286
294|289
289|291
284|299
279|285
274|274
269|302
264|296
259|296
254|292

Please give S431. 3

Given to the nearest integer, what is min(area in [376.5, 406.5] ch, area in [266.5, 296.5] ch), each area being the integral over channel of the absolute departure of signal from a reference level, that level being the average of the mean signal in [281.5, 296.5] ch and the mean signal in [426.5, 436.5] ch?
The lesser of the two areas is 285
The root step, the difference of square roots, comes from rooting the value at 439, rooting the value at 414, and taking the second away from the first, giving 0.5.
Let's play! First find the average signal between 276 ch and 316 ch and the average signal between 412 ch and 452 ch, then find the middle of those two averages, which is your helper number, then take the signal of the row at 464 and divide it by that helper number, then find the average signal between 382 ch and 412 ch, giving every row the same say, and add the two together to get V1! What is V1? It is 302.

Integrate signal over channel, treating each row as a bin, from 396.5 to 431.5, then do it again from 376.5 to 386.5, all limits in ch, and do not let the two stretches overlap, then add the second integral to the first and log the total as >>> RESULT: 13480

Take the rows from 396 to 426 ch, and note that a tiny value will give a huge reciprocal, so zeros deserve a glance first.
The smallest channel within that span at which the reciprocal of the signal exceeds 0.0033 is 399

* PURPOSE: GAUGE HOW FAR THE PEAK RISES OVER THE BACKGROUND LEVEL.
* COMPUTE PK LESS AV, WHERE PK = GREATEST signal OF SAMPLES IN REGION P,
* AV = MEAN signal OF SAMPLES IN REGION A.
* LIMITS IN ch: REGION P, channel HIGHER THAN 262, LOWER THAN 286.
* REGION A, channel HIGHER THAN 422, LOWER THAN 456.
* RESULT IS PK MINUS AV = -15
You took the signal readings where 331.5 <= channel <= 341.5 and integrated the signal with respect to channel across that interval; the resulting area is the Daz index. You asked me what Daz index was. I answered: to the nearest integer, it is 2740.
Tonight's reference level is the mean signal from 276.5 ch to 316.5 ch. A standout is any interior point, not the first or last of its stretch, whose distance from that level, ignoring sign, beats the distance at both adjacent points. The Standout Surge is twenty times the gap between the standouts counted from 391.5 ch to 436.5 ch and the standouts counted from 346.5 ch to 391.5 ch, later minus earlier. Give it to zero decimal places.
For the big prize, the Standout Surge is 40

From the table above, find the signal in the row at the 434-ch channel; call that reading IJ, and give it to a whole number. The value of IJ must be 294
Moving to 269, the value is 302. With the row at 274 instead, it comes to 274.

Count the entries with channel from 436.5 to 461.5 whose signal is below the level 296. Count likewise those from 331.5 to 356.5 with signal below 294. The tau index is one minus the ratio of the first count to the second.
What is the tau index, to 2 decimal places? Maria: 1.00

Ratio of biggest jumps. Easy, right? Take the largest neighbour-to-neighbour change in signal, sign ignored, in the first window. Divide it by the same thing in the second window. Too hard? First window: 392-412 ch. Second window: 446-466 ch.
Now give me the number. 0.64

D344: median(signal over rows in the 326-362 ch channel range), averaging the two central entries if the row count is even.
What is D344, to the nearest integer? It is 281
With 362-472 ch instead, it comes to 306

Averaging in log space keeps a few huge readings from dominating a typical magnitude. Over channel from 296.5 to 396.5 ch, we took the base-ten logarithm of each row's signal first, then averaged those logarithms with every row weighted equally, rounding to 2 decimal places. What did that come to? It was 2.46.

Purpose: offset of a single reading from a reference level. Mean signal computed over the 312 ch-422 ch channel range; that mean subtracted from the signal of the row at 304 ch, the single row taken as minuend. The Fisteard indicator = -12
